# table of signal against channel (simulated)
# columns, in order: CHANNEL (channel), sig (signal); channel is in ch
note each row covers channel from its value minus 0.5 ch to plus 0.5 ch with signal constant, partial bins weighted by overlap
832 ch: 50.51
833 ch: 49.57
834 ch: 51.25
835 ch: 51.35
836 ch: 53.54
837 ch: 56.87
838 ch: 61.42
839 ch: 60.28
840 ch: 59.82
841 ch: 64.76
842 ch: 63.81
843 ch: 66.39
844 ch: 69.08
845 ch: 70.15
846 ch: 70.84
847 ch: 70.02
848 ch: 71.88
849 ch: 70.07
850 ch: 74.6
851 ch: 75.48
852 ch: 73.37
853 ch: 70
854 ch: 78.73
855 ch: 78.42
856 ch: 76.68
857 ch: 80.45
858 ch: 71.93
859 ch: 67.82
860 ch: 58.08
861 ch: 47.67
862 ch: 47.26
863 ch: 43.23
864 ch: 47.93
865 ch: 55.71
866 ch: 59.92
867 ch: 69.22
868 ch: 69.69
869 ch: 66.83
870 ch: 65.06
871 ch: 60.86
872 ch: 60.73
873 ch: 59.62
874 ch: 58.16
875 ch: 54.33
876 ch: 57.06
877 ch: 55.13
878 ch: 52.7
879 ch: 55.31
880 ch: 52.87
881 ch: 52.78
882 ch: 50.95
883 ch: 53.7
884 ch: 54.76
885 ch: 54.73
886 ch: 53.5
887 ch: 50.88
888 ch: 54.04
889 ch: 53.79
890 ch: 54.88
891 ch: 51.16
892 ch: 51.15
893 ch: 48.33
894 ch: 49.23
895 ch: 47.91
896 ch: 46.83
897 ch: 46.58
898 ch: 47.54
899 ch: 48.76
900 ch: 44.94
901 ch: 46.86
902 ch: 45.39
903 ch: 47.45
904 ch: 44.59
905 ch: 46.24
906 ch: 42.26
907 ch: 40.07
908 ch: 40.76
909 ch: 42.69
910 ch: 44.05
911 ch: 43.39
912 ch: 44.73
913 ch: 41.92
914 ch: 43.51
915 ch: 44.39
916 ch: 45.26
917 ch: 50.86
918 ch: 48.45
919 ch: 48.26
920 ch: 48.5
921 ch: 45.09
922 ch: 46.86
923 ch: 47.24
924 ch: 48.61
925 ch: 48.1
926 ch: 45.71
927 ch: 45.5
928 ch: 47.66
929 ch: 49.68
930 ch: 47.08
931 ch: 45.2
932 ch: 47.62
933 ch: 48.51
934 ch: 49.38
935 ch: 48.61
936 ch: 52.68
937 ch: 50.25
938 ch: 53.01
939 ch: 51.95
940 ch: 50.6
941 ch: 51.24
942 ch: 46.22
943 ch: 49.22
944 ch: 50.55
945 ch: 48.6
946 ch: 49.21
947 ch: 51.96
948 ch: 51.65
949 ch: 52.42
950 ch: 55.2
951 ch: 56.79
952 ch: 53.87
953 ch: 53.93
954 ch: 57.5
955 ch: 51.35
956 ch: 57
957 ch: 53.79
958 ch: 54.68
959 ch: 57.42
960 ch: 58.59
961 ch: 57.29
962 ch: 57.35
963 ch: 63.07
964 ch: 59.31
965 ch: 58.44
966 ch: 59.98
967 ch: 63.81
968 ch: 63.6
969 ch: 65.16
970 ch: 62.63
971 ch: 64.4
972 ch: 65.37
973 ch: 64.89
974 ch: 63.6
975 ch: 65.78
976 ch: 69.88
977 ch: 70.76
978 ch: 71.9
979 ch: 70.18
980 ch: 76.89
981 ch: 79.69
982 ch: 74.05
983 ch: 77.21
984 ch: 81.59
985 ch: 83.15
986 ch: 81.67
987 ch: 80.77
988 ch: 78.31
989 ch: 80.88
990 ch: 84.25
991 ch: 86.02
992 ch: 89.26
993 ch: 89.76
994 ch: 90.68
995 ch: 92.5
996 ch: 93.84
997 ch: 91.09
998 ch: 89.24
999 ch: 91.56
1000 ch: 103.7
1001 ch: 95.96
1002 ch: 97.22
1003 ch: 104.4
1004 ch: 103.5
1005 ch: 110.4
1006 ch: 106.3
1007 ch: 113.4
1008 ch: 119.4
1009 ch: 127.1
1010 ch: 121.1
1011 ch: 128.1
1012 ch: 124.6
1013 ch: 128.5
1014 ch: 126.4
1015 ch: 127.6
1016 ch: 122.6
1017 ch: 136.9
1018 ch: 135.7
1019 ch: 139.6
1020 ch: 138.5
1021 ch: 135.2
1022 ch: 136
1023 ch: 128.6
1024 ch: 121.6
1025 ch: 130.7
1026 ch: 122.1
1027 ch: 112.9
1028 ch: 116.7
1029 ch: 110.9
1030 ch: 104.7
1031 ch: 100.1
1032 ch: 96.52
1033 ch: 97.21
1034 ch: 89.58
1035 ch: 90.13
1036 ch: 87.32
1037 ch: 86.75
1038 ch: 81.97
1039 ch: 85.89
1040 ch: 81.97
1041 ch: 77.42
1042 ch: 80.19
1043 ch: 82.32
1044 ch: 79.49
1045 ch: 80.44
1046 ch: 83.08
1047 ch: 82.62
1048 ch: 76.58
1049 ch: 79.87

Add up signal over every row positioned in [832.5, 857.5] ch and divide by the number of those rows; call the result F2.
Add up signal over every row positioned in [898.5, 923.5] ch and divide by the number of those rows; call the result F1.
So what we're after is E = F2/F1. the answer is 1.5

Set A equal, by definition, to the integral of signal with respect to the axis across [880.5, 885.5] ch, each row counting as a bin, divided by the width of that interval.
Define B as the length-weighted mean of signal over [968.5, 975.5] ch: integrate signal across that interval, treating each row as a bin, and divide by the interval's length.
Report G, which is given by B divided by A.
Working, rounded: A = 53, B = 65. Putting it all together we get 1.21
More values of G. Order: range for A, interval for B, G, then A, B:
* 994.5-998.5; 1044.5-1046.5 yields 0.89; 92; 82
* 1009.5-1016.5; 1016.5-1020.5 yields 1.10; 126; 138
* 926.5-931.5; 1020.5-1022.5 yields 2.88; 47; 136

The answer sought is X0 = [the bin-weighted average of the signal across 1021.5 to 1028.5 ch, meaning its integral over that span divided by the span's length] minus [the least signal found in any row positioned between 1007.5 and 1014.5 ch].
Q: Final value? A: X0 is 5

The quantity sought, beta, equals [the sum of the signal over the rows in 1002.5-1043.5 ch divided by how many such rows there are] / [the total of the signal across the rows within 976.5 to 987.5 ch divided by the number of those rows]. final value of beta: 1.4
